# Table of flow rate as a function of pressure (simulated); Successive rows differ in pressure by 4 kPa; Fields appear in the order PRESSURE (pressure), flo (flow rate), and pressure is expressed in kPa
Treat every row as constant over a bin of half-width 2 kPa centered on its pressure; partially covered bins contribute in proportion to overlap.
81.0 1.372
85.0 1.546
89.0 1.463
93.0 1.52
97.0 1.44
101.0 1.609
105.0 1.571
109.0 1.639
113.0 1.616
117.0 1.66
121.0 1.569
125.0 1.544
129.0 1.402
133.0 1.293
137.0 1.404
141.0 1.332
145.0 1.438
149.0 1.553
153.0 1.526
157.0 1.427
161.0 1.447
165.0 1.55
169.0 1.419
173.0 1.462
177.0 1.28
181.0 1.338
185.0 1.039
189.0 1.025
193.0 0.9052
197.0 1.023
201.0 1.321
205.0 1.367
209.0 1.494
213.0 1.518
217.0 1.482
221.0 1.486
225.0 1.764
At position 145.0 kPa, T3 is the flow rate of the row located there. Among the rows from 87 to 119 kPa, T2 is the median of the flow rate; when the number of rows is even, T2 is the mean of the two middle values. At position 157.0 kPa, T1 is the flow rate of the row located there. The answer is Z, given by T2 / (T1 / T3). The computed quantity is 1.60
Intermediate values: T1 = 1.427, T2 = 1.6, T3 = 1.438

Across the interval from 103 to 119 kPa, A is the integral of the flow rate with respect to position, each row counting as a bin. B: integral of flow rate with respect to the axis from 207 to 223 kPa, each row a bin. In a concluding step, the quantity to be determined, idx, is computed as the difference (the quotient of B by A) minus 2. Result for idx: -1.08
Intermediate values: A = 26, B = 23.9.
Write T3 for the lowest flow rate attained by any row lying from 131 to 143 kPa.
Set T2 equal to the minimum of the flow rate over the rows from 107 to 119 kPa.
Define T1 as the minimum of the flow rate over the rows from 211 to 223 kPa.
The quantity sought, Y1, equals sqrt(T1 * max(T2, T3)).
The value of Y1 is 1.55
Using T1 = 1.482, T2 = 1.616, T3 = 1.293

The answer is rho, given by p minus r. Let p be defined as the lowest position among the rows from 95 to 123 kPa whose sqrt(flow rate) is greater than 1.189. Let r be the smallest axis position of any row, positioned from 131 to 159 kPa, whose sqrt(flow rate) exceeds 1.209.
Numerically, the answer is -52 kPa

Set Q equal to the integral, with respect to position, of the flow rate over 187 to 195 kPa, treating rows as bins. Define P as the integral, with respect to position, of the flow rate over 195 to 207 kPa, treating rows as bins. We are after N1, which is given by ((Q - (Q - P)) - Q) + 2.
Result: 9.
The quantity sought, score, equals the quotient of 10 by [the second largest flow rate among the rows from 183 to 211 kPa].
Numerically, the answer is 7.3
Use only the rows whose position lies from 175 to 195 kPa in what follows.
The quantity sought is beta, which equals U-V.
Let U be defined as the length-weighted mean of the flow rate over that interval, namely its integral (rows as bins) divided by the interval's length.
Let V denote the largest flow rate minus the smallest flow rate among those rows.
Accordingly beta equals 0.68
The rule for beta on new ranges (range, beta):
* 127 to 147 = 1.23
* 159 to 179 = 1.16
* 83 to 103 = 1.35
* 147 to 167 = 1.37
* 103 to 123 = 1.52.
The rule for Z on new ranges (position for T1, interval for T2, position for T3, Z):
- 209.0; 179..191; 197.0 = 0.71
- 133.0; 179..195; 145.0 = 1.15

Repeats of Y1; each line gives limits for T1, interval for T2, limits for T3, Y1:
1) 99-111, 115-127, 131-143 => 1.56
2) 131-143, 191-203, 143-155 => 1.36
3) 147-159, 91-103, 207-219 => 1.45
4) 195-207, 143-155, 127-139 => 1.21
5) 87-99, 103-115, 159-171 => 1.50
